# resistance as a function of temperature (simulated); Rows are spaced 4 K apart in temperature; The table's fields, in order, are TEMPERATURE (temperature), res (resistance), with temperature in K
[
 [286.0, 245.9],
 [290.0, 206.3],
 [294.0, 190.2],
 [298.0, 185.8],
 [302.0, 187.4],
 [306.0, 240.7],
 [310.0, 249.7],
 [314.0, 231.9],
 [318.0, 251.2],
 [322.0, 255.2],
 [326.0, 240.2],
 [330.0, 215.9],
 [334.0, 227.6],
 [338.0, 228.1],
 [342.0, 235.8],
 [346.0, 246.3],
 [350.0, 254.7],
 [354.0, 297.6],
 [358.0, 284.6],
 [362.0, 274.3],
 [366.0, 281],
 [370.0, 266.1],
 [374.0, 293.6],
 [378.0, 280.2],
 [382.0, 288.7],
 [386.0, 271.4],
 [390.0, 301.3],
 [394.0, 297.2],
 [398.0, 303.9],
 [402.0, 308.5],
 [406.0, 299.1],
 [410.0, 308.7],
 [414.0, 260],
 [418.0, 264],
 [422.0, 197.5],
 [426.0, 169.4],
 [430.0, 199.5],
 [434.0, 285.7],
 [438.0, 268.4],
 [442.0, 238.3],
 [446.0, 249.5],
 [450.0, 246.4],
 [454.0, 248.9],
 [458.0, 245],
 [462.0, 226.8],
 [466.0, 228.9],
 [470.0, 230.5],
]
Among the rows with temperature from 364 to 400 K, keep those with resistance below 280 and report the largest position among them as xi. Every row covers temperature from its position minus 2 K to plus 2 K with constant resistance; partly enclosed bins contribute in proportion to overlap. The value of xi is 386.0 K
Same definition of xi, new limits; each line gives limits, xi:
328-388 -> 386.0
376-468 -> 466.0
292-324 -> 322.0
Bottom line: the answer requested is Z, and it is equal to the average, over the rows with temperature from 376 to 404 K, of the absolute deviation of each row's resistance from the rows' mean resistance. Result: 11.1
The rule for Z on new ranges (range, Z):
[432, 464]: 13.0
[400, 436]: 43.9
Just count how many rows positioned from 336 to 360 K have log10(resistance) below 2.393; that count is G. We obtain 3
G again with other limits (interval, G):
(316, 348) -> 6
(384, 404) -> 0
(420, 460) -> 6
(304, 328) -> 3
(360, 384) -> 0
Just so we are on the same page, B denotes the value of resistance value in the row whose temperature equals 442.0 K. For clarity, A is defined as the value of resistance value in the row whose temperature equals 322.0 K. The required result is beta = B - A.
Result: -17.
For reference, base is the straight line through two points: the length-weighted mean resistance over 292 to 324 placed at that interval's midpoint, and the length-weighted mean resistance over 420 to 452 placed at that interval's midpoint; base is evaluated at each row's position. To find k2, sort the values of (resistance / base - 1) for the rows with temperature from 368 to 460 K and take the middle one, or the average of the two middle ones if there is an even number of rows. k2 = 0.17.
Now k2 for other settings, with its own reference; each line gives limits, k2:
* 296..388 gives 0.12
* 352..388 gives 0.23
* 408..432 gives -0.01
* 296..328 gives 0.07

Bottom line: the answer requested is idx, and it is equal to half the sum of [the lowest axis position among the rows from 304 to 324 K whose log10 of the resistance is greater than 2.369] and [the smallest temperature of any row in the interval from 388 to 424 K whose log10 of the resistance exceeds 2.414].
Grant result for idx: 348 K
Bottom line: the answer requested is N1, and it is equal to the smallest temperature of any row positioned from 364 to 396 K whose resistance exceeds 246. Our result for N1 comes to 366.0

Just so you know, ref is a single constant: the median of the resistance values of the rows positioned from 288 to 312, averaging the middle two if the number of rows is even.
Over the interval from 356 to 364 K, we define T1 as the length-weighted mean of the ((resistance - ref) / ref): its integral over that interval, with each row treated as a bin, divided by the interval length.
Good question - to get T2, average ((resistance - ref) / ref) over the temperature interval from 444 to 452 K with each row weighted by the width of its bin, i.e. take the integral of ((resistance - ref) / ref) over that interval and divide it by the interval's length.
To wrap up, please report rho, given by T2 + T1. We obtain 0.7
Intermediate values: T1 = 0.41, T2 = 0.3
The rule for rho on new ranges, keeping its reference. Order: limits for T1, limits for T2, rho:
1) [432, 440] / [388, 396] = 0.9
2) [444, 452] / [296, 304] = 0.2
